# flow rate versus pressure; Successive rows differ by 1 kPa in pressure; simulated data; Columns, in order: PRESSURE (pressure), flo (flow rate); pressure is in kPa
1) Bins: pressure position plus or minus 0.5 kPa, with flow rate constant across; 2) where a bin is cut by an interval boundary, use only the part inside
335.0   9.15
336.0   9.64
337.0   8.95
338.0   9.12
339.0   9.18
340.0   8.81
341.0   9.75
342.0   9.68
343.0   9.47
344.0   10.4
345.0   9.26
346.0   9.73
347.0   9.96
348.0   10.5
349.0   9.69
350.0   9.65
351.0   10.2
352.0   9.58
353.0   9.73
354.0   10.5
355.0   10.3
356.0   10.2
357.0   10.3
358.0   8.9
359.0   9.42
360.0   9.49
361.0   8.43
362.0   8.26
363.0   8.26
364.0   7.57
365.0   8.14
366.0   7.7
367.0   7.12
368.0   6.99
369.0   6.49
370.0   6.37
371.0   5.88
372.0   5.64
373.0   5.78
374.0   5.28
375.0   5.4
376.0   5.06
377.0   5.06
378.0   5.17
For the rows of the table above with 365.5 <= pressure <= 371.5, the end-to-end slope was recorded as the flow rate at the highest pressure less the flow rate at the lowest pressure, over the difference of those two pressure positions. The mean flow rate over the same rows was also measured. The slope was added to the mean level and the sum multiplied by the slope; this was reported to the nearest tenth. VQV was -2.3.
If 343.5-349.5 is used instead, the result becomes -1.4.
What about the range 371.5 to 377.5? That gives -0.6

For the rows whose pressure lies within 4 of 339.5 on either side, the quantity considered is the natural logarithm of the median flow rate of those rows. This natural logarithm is 2.233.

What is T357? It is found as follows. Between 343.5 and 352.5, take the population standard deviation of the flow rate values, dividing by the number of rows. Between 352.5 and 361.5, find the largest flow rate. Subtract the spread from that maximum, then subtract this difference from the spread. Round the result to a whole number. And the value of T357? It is -10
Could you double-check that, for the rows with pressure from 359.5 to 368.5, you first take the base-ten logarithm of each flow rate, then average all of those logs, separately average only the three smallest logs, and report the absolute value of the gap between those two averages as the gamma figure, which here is 0.042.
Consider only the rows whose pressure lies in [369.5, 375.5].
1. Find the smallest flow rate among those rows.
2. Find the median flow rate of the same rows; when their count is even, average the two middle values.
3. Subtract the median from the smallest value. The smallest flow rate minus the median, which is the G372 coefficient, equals -0.43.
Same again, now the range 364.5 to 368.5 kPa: -0.42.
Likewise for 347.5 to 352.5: -0.11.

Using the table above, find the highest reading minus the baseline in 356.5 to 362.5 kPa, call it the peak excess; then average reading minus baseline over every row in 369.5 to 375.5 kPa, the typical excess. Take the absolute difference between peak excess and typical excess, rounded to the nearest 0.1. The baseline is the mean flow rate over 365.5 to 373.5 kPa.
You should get 4.6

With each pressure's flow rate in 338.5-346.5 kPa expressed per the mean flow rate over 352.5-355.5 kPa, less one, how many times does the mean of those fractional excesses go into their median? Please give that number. 0.94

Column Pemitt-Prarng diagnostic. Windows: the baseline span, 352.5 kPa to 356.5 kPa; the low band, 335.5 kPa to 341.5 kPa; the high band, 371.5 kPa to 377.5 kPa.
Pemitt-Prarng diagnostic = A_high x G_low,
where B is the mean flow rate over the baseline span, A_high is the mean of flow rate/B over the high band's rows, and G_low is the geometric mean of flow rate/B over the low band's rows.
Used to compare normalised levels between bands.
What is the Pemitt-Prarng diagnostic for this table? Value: 0.48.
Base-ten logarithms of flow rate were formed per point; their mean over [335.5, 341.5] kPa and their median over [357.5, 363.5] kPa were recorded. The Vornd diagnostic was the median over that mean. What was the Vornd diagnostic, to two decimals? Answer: 0.97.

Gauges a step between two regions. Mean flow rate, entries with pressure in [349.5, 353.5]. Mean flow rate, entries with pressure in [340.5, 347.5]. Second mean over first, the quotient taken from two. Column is 1.0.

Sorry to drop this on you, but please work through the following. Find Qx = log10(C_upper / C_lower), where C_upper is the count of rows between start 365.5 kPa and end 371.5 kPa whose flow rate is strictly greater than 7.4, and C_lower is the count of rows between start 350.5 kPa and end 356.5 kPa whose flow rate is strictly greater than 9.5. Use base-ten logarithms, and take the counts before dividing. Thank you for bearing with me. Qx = -0.8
